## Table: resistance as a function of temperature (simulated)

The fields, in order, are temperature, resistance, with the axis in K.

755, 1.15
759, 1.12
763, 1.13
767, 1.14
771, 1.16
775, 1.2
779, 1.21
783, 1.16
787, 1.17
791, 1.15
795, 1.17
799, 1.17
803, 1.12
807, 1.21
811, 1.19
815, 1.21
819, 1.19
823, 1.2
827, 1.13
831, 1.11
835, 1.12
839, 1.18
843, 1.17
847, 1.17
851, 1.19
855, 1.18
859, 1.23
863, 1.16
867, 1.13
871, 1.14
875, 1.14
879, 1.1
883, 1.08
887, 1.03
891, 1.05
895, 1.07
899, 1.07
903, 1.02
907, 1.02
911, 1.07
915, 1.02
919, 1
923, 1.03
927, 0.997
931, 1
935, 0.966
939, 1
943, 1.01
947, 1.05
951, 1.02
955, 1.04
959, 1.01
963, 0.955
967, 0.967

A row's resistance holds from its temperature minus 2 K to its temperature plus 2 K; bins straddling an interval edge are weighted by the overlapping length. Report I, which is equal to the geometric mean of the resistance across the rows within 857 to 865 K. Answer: 1.19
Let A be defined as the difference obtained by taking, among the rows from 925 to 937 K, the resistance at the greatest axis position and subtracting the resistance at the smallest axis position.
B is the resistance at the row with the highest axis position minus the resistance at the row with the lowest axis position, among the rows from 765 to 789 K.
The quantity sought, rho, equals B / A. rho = -1.0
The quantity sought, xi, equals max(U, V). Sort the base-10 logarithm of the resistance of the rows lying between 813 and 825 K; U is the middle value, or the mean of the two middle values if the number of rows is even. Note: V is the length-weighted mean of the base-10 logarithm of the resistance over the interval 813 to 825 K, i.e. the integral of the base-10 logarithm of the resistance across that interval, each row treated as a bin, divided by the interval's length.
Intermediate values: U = 0.079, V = 0.079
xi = 0.079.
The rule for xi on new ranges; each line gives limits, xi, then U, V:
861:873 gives 0.058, 0.057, 0.058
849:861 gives 0.079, 0.076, 0.079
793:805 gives 0.068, 0.068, 0.062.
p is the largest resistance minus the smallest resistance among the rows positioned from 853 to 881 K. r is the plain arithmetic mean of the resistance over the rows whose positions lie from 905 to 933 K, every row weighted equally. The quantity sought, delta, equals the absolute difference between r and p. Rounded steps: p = 0.130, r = 1.02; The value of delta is 0.89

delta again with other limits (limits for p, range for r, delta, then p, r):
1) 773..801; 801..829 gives 1.12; 0.060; 1.18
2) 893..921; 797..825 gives 1.11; 0.070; 1.18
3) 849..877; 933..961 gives 0.91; 0.100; 1.01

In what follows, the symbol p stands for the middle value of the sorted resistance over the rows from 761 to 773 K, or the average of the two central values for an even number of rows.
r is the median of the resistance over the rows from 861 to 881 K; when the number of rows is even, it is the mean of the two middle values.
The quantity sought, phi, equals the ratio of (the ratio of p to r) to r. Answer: 0.88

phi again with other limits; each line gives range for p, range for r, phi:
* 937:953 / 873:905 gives 0.89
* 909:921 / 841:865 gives 0.74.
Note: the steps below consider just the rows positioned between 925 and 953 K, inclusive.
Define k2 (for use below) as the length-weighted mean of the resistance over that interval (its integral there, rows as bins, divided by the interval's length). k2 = 1.006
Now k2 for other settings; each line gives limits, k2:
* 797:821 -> 1.182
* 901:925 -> 1.027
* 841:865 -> 1.183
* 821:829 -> 1.165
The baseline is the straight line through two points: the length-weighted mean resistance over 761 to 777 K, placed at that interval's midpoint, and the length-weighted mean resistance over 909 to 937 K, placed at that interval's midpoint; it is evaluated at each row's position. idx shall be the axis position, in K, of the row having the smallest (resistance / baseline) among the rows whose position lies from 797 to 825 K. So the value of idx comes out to 803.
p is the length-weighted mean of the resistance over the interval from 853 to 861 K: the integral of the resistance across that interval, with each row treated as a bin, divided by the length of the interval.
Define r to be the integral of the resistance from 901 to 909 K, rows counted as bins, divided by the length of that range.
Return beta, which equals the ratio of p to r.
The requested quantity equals 1.18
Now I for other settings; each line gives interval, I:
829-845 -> 1.14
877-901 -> 1.07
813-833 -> 1.17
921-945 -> 1.00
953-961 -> 1.02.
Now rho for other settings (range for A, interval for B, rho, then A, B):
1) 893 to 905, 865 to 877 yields -0.2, -0.050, 0.01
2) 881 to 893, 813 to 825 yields 0.3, -0.030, -0.01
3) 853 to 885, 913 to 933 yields 0.2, -0.100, -0.02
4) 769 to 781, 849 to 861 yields 0.8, 0.050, 0.04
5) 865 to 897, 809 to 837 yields 1.2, -0.060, -0.07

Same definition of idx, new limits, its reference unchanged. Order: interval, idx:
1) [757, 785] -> 759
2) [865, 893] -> 887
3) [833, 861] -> 835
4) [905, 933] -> 919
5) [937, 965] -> 963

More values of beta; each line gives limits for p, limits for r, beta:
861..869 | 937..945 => 1.14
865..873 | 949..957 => 1.10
